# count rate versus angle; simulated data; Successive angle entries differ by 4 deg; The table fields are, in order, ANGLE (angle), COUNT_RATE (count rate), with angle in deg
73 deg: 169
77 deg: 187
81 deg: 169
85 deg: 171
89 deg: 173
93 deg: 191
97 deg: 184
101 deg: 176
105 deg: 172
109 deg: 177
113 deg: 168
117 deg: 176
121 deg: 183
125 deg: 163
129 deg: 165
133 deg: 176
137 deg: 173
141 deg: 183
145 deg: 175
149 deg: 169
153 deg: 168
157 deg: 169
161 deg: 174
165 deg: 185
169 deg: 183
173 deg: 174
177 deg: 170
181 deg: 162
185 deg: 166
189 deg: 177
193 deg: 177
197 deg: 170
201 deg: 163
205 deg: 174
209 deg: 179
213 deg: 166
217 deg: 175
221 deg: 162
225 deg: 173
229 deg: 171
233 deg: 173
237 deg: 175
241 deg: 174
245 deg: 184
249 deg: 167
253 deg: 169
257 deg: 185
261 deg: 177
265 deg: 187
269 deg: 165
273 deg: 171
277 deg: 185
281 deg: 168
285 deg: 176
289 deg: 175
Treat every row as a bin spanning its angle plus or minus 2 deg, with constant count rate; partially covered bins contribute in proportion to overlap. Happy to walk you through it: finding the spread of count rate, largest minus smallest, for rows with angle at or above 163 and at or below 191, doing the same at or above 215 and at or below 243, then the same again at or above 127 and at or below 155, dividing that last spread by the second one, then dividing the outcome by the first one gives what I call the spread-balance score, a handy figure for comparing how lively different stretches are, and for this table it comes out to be 0.060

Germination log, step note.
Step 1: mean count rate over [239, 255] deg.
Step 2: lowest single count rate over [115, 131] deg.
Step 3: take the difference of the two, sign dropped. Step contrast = 10.5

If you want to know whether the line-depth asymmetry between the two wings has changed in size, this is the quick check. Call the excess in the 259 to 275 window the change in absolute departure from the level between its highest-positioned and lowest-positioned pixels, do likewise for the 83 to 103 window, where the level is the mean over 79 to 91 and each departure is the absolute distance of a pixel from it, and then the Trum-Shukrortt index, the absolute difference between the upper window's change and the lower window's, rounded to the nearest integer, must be 11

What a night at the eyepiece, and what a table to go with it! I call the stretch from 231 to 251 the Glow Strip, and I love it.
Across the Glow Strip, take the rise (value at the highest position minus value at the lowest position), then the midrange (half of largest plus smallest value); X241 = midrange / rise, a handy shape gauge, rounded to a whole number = -29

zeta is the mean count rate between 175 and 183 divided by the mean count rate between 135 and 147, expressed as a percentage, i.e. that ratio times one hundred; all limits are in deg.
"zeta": 94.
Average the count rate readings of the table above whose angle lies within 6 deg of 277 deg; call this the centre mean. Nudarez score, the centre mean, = 175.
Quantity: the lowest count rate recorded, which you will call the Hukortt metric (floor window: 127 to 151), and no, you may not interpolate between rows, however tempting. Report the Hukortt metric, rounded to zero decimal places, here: 165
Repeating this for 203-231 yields 162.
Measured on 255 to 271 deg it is 165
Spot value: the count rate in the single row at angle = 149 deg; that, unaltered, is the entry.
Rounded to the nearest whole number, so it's 169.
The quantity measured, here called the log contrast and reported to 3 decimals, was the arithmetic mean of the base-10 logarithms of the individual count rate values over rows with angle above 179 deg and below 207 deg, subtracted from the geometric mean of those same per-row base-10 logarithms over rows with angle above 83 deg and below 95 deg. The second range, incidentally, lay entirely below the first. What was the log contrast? 0.021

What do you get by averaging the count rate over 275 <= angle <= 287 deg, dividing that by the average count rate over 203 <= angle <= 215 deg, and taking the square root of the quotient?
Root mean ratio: 1.010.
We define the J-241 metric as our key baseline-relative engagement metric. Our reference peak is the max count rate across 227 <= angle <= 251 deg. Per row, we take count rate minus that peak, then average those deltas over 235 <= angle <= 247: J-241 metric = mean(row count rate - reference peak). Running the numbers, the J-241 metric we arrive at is -6.3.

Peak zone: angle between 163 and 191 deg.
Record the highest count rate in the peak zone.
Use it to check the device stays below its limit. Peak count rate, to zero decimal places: 185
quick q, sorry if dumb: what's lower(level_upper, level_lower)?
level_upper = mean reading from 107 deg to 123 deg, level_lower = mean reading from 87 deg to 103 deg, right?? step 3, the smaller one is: 176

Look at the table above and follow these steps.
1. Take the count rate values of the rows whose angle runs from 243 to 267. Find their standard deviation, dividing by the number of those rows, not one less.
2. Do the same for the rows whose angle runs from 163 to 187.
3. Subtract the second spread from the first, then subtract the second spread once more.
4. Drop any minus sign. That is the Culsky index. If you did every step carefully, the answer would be 9.0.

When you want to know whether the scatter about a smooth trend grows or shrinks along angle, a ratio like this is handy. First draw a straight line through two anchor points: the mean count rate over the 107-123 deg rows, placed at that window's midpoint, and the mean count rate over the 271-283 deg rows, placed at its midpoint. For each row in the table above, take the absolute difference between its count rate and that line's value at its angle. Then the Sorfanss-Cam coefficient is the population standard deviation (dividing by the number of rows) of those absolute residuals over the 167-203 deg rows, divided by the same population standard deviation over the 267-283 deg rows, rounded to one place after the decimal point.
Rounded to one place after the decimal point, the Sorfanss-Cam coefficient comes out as 1.6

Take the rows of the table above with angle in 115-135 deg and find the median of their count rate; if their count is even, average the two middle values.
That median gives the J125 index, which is 176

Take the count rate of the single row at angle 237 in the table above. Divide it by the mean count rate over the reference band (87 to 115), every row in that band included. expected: 0.99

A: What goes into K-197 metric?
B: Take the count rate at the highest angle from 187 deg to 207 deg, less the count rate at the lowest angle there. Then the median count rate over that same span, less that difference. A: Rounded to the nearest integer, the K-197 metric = 177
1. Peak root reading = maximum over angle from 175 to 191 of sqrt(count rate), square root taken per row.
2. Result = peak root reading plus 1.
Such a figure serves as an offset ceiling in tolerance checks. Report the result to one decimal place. 14.3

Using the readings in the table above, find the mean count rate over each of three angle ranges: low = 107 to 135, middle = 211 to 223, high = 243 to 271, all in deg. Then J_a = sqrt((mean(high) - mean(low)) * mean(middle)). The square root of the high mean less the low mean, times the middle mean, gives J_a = 25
